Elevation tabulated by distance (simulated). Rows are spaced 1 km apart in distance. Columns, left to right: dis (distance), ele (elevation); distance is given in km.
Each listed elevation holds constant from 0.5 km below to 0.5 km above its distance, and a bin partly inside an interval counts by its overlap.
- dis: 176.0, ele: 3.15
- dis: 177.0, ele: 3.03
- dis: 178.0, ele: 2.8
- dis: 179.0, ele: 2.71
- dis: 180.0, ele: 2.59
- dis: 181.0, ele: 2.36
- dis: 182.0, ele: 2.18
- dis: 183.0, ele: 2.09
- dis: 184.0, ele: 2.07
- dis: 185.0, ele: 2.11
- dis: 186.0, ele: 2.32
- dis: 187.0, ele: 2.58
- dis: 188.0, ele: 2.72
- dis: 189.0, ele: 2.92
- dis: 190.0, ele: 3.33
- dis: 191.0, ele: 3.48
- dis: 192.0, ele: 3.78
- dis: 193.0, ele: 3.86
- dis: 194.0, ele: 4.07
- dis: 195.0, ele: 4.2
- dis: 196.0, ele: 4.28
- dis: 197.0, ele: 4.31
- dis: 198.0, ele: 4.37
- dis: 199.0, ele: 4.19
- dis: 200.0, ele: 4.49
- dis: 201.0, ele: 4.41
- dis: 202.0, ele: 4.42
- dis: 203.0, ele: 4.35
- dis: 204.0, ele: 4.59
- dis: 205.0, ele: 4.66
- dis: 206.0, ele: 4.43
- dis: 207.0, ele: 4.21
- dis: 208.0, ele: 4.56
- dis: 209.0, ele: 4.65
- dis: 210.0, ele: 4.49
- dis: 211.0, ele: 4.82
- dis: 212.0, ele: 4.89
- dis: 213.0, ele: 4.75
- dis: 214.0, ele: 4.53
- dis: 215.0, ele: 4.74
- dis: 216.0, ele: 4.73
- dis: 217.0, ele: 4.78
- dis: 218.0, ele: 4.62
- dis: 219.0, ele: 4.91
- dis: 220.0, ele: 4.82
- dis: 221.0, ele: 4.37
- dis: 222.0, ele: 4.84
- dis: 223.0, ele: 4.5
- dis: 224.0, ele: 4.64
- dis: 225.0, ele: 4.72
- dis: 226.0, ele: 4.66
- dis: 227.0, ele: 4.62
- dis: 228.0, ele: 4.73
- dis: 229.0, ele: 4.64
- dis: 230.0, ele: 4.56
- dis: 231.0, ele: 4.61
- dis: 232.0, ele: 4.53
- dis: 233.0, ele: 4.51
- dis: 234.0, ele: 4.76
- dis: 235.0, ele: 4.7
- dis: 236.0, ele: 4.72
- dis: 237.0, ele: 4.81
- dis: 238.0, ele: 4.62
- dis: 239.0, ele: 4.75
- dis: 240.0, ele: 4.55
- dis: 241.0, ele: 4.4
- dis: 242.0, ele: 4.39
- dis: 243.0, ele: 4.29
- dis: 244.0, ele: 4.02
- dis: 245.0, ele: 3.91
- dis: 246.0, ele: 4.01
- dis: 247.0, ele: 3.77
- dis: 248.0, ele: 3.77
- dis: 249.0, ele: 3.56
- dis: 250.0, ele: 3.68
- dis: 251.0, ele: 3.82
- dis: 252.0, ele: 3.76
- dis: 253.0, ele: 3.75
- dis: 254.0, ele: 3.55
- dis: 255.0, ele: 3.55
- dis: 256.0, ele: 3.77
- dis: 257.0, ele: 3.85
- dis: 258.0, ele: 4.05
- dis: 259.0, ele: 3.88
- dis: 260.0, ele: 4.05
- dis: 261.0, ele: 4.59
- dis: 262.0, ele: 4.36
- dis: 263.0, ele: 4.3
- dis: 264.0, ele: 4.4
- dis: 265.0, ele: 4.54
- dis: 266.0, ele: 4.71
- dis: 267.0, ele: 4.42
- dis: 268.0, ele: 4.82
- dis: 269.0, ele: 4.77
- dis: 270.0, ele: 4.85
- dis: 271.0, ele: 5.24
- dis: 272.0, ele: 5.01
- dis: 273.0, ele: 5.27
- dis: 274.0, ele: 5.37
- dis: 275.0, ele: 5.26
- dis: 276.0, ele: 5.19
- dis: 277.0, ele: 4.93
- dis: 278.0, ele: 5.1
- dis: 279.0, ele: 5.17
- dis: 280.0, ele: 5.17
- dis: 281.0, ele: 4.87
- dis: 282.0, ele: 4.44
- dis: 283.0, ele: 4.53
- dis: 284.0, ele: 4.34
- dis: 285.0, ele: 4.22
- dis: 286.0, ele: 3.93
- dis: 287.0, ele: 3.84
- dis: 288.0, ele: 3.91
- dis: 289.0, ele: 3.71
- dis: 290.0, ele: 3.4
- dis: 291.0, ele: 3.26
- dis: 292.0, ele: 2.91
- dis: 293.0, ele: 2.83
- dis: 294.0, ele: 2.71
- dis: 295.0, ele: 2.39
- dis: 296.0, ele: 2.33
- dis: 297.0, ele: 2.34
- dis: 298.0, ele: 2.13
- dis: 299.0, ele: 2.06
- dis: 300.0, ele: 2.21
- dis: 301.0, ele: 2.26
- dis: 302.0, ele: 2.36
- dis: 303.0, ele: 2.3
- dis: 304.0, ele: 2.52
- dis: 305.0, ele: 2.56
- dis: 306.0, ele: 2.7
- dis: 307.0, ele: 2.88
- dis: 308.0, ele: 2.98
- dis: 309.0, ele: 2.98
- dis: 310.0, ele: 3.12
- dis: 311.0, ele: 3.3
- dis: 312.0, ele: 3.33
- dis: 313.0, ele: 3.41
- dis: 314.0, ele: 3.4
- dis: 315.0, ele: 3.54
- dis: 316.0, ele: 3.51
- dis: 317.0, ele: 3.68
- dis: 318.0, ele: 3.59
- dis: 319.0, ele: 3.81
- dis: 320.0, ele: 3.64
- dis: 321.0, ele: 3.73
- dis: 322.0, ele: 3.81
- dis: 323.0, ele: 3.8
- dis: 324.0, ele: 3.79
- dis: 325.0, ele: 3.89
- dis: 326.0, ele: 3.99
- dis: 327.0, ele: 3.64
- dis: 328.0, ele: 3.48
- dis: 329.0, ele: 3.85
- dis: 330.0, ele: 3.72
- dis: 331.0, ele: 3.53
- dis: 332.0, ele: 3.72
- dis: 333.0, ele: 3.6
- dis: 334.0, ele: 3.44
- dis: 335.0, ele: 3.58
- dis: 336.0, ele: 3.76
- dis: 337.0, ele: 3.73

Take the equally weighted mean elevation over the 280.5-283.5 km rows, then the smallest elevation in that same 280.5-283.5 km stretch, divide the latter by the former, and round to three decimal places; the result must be 0.962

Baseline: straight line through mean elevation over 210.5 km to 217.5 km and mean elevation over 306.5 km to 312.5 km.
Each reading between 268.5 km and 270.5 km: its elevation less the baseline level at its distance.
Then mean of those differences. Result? 1.0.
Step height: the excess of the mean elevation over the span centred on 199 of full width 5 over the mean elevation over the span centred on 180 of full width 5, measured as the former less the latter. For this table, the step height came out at 1.8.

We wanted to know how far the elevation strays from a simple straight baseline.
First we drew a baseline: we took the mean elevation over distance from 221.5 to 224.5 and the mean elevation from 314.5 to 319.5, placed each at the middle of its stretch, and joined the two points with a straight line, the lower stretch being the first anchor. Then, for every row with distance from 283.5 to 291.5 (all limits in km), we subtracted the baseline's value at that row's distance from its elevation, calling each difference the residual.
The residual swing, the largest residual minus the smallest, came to 1.0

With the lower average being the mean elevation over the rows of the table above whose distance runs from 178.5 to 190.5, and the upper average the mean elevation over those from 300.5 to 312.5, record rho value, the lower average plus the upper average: 5.3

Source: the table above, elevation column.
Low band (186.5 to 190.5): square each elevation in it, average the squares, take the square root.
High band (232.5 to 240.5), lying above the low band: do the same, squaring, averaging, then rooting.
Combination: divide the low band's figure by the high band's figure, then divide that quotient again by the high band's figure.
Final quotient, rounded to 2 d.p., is 0.13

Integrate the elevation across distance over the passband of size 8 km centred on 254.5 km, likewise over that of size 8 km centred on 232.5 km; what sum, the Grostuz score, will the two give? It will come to 67.1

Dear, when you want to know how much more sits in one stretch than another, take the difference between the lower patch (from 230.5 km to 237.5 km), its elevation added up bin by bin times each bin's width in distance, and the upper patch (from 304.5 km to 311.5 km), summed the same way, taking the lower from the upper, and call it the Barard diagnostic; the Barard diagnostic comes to -12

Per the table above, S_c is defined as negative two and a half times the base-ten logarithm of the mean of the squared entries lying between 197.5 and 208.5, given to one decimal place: -3.2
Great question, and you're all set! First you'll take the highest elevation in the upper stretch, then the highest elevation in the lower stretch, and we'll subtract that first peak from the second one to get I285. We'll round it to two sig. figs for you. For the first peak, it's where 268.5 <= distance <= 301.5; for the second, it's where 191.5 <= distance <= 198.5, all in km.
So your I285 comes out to -1.0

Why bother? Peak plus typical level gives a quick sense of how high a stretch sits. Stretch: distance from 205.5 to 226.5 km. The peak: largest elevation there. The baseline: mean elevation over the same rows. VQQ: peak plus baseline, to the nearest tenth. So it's 9.6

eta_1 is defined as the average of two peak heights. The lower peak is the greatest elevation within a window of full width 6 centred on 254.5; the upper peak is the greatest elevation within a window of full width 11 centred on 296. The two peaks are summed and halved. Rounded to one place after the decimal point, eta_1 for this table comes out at 3.6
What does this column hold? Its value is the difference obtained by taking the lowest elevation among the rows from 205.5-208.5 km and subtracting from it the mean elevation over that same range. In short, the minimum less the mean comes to -0.19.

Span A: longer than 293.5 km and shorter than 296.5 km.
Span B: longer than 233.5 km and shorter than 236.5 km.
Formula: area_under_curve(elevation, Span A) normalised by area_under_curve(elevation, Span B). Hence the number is 0.52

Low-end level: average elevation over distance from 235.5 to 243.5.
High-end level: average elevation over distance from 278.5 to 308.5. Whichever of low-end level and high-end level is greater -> 4.6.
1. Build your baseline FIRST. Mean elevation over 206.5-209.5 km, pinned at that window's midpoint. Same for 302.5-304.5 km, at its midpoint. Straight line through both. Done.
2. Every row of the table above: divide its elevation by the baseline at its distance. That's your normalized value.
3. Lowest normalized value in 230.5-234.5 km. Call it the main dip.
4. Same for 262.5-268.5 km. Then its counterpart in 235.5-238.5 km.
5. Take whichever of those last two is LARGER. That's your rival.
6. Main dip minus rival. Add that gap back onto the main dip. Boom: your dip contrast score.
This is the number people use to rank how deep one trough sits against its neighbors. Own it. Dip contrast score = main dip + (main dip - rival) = 0.98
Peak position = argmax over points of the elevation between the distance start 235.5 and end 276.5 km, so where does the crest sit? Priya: 274.0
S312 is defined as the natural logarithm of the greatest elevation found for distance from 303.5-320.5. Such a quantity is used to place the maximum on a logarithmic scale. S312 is 1.34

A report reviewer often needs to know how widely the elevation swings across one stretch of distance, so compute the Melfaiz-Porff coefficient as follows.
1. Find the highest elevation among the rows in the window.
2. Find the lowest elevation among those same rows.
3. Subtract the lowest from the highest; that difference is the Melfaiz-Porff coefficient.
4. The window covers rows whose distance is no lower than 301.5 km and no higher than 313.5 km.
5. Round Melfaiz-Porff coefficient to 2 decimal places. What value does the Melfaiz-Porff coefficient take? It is 1.11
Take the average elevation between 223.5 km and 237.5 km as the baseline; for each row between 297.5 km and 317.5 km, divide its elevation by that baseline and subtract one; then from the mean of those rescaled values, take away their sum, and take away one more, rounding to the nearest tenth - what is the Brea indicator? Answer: 6.3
